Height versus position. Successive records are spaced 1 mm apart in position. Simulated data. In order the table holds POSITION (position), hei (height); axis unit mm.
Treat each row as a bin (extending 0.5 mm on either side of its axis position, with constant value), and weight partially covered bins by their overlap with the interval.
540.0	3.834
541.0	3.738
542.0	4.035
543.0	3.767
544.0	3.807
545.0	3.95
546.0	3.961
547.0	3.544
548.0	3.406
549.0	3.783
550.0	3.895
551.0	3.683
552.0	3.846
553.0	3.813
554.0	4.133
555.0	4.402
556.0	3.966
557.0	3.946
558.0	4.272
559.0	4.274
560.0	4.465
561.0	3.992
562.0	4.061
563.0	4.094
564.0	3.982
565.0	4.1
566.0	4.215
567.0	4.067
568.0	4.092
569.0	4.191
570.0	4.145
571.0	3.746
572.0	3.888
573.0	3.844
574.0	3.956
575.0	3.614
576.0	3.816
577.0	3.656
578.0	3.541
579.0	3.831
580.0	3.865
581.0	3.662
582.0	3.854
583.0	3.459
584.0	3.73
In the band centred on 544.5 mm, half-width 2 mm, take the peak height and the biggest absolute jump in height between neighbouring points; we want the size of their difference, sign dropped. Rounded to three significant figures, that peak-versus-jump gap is 3.82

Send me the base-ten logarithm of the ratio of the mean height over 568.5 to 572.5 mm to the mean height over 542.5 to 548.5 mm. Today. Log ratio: 0.028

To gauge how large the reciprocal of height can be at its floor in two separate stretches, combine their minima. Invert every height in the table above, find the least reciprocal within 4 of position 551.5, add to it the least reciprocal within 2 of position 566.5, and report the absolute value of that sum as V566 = 0.464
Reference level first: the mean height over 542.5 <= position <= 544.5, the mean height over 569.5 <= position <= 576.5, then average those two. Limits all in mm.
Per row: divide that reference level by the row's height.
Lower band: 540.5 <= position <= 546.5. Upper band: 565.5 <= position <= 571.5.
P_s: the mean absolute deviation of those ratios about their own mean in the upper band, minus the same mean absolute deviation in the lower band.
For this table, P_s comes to 0.000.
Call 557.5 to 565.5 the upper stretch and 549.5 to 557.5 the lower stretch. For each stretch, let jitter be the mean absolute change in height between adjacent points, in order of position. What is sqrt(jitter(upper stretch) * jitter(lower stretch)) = 0.172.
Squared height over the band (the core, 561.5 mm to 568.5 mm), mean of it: 16.7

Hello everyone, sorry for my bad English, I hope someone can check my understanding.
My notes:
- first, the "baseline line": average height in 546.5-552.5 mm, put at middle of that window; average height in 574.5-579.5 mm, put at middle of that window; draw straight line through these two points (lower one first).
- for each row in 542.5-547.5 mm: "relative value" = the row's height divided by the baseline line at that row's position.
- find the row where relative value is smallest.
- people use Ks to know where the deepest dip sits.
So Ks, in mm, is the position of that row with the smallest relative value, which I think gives 547.0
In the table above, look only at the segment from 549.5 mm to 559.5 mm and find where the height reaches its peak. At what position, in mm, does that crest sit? 555.0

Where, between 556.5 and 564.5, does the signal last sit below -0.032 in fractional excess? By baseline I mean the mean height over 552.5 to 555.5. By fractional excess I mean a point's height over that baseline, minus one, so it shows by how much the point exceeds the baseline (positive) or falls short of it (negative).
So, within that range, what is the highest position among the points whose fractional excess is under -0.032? 564.0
